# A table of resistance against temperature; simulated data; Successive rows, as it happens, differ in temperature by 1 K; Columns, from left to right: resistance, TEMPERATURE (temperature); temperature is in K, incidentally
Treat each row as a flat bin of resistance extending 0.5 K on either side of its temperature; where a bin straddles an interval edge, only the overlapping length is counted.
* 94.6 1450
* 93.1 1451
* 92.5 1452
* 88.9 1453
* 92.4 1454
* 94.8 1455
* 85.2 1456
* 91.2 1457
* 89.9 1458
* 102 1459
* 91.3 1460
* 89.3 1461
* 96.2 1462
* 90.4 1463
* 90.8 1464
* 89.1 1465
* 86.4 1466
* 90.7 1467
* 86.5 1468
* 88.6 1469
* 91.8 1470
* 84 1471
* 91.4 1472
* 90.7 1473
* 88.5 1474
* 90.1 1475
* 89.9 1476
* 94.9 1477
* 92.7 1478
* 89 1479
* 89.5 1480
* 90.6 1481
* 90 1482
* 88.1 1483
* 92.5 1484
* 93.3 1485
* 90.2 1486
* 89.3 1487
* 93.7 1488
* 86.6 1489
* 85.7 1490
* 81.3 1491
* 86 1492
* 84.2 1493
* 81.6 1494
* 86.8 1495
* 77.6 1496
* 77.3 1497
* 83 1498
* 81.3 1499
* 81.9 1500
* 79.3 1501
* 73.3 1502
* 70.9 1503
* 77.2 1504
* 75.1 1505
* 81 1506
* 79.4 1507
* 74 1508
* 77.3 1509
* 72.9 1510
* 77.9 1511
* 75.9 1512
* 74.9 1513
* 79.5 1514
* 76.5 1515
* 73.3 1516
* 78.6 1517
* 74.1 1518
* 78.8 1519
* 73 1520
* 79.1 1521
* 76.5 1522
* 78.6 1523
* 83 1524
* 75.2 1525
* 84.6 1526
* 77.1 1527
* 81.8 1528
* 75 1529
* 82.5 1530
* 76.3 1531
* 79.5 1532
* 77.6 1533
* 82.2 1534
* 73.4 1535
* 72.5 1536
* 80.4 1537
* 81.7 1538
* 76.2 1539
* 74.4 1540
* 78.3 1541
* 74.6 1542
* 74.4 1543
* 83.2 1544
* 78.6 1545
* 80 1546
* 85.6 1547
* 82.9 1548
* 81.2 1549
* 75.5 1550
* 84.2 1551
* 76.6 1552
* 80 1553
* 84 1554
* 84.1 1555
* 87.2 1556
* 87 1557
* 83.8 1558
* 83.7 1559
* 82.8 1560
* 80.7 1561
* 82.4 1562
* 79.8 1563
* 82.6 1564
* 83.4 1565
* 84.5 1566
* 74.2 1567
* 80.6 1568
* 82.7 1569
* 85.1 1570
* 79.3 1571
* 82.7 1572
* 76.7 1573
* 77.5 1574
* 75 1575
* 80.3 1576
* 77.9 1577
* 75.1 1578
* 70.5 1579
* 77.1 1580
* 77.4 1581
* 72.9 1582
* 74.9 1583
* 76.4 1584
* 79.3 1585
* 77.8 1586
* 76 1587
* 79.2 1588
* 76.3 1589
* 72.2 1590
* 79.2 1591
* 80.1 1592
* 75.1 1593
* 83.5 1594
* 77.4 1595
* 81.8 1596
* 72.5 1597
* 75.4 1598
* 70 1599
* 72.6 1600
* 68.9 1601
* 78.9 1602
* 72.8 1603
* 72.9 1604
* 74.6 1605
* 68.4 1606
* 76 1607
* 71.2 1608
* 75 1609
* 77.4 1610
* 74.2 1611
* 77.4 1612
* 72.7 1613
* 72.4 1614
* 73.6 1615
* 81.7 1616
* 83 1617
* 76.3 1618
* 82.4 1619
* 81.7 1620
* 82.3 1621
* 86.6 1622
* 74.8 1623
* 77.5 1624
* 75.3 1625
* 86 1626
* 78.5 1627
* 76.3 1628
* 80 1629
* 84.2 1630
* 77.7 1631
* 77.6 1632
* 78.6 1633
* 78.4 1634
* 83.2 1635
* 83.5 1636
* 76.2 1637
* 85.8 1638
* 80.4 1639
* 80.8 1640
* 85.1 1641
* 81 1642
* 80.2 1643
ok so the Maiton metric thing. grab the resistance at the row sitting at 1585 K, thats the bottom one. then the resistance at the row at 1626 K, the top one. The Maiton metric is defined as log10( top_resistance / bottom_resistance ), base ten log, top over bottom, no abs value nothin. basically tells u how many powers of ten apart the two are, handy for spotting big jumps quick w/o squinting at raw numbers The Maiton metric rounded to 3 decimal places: 0.035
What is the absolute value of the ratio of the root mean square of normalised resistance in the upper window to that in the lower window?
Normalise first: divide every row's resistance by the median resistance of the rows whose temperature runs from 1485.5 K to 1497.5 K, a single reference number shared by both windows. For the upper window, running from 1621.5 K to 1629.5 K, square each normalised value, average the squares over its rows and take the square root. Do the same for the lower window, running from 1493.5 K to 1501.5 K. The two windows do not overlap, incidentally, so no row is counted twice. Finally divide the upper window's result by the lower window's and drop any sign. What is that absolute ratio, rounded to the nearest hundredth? 0.98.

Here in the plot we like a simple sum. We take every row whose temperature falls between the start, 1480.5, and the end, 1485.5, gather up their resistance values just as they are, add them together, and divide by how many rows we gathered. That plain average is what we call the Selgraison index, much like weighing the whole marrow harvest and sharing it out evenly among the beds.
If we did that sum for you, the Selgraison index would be 91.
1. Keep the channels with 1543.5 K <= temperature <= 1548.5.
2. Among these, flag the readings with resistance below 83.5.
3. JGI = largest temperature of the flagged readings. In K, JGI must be 1548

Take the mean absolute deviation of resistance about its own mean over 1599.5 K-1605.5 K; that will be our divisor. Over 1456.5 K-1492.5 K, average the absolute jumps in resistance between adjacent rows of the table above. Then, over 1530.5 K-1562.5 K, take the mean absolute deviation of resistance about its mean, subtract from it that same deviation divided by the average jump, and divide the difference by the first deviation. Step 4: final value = 1.11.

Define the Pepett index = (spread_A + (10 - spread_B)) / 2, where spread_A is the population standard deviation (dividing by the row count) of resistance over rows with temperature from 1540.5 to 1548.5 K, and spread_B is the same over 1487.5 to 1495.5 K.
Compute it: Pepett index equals 5.1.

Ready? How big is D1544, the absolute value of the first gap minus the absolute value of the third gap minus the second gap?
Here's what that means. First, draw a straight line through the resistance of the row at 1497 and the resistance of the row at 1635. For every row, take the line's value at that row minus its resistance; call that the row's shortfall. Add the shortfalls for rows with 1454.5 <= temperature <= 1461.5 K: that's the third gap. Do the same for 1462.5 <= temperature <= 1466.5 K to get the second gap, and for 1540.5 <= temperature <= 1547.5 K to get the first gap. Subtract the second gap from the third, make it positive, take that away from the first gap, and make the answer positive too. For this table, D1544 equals 61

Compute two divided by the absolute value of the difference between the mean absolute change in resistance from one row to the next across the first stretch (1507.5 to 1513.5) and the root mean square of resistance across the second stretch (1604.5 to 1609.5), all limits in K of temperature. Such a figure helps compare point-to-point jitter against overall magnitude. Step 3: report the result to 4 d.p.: 0.0286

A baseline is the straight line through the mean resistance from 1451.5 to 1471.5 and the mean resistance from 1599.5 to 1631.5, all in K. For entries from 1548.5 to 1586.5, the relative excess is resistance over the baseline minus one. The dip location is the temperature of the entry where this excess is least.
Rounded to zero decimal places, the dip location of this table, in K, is 1579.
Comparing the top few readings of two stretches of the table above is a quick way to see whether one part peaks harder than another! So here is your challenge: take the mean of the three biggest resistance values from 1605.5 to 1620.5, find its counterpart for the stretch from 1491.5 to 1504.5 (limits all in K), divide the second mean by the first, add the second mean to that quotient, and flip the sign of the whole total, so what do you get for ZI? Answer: -86.7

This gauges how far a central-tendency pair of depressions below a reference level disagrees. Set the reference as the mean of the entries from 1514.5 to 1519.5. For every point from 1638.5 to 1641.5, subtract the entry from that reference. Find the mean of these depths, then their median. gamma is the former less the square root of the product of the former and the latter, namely -11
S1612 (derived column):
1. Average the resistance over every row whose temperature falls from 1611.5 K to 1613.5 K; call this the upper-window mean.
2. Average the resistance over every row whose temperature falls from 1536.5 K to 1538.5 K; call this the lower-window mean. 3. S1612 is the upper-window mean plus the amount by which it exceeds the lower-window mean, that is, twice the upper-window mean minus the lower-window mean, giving 69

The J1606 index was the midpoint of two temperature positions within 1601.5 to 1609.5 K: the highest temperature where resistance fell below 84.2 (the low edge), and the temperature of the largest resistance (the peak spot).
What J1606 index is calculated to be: 1605.5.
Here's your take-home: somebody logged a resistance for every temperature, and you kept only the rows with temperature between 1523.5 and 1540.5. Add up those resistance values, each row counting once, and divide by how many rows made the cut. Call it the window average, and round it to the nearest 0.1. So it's 78.4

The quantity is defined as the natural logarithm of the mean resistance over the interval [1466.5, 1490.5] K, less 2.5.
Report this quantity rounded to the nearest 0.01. 2.00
